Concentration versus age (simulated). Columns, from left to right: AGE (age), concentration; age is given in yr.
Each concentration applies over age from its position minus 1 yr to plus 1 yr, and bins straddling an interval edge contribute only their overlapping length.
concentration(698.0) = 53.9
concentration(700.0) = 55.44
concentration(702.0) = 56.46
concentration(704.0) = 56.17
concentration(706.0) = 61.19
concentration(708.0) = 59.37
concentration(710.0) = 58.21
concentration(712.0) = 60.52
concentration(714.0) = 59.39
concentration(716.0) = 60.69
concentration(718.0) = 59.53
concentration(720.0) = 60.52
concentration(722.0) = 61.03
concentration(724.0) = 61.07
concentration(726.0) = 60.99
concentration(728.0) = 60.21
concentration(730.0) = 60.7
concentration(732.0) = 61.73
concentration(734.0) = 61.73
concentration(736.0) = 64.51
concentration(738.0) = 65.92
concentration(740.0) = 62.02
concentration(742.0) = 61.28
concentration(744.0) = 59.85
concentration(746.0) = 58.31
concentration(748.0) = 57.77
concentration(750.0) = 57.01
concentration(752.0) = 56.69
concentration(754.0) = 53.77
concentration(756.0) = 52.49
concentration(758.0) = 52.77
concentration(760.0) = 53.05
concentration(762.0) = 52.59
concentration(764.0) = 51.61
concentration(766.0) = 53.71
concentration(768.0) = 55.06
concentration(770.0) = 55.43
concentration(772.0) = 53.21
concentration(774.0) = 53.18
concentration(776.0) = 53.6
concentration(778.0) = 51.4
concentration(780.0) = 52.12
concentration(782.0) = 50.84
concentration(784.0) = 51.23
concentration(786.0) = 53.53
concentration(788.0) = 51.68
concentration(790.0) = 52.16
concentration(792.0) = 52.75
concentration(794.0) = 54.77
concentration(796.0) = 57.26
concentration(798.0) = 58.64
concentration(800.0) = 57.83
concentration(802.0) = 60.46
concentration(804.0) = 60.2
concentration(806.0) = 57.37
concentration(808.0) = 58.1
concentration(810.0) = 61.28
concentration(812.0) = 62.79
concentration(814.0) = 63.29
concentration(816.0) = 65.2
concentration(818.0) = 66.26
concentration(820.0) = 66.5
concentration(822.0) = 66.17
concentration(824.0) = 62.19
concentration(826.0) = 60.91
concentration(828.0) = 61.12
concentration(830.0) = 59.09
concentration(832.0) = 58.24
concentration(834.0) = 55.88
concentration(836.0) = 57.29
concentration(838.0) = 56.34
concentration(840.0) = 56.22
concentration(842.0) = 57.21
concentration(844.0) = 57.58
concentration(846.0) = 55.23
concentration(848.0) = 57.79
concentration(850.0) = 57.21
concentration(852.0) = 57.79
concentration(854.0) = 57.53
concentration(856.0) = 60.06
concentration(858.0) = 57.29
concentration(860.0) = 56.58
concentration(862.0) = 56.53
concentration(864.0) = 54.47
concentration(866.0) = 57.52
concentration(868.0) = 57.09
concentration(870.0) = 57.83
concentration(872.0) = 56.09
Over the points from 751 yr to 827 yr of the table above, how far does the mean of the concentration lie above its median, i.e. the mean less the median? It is 1.7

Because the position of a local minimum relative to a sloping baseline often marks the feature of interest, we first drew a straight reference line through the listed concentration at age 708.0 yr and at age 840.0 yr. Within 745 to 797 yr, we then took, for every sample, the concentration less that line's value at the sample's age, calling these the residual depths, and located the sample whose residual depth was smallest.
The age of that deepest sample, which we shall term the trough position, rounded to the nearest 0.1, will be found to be 782.0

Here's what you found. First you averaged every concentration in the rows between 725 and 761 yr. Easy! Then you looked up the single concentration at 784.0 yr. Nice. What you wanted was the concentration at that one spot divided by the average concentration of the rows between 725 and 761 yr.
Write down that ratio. 0.87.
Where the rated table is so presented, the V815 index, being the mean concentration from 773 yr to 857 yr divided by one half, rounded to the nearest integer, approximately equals 116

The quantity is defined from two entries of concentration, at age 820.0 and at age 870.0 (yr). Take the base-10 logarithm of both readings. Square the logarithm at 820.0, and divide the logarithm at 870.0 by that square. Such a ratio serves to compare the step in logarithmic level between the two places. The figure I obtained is 0.530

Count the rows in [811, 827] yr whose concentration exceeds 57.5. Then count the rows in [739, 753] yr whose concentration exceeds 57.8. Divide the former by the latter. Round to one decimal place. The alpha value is 2.0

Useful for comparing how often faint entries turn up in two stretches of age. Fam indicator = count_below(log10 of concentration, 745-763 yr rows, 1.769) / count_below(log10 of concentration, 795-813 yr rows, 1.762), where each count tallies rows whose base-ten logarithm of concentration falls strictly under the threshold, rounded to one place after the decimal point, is 4.5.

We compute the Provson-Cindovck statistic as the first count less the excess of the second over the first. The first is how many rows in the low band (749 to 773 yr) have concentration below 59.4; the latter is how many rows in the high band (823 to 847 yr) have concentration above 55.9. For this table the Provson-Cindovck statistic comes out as 14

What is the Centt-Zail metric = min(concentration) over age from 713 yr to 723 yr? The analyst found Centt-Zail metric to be 59.39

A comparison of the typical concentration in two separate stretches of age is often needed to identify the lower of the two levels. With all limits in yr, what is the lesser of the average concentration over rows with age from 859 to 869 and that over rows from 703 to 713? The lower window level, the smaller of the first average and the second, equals 56.4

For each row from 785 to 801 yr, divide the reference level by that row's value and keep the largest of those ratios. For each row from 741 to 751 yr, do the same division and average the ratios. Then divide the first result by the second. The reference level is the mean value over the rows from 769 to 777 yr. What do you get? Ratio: 1.14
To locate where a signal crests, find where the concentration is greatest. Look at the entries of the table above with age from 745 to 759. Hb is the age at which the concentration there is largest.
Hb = 746.0 yr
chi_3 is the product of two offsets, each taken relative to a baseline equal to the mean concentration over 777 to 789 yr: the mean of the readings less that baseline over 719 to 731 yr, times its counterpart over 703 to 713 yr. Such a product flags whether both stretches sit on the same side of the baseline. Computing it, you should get 65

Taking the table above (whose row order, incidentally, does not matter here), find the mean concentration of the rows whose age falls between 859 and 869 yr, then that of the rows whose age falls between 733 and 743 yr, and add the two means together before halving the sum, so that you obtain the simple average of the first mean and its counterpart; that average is 60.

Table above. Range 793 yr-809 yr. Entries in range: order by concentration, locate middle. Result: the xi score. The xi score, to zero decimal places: 58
